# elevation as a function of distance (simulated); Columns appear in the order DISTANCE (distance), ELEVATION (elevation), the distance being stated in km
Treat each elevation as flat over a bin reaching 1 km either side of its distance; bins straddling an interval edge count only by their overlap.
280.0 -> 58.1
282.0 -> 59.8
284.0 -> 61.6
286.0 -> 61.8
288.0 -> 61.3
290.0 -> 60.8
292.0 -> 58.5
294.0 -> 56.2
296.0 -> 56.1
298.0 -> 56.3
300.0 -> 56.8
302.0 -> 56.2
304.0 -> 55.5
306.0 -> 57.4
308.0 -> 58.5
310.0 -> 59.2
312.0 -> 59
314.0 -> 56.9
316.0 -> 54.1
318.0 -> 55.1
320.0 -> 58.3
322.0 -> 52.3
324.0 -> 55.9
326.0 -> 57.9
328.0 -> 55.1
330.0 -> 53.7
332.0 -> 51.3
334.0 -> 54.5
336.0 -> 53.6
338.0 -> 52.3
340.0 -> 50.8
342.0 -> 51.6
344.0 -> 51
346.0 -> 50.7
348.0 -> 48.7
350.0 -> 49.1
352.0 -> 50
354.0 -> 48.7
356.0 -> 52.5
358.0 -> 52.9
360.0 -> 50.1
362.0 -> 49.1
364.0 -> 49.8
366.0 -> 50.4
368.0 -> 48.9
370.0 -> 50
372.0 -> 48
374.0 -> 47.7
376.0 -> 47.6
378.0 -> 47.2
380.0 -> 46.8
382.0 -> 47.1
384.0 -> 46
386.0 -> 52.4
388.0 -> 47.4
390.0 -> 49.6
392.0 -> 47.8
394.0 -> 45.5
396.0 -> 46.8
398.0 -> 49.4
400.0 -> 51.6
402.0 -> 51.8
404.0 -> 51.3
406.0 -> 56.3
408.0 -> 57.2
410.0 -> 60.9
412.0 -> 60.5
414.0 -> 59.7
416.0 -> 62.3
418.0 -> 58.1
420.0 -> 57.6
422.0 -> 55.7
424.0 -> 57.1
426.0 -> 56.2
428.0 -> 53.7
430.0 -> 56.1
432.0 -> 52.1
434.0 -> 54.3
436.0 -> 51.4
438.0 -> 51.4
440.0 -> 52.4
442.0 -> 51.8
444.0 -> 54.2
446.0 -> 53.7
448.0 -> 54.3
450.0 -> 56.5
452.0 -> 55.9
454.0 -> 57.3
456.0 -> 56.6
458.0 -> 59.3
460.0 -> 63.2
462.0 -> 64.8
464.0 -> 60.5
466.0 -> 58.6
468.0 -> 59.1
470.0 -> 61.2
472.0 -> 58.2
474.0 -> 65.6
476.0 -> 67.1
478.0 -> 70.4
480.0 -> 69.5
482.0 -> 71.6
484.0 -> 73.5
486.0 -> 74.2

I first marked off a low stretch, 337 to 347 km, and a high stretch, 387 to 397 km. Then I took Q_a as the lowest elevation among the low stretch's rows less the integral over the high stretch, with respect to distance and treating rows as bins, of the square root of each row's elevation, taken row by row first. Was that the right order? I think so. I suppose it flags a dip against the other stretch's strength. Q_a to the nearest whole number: -18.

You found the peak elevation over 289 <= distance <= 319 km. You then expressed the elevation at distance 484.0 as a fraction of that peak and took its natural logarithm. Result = 0.19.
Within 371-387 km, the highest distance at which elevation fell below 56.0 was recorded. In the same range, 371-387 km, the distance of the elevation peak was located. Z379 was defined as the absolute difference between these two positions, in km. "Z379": 0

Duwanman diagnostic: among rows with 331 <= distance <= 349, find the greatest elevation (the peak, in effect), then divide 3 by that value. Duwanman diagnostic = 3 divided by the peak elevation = 0.0550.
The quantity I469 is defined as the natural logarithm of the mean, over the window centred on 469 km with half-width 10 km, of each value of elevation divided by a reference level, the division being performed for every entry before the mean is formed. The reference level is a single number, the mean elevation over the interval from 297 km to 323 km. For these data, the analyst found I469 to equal 0.11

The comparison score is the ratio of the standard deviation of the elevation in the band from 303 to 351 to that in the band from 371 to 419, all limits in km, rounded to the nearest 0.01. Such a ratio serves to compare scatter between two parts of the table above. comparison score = 0.59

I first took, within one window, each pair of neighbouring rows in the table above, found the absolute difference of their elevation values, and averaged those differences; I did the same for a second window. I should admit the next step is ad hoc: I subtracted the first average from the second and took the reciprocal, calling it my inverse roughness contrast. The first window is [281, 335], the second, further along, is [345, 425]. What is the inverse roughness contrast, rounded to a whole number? 46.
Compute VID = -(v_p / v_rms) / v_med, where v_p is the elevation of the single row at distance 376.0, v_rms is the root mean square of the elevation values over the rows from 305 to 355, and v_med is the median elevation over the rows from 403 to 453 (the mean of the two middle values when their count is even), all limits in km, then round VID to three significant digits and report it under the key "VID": -0.0158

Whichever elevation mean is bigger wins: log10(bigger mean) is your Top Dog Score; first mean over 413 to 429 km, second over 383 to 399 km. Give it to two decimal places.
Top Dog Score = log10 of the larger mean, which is 1.76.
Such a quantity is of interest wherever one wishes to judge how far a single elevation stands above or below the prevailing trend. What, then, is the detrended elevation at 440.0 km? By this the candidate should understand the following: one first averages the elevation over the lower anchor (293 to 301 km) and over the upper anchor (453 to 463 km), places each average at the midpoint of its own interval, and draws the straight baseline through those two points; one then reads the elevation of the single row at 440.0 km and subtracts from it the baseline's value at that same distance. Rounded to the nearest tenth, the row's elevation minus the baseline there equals -7.4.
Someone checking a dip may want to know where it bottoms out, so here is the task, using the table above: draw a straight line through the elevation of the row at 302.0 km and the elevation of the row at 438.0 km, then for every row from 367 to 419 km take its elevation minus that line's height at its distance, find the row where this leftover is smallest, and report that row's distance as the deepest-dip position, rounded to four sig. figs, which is 394.0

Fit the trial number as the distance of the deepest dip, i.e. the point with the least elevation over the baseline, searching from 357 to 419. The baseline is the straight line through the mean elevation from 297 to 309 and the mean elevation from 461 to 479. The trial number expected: 394.0 km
